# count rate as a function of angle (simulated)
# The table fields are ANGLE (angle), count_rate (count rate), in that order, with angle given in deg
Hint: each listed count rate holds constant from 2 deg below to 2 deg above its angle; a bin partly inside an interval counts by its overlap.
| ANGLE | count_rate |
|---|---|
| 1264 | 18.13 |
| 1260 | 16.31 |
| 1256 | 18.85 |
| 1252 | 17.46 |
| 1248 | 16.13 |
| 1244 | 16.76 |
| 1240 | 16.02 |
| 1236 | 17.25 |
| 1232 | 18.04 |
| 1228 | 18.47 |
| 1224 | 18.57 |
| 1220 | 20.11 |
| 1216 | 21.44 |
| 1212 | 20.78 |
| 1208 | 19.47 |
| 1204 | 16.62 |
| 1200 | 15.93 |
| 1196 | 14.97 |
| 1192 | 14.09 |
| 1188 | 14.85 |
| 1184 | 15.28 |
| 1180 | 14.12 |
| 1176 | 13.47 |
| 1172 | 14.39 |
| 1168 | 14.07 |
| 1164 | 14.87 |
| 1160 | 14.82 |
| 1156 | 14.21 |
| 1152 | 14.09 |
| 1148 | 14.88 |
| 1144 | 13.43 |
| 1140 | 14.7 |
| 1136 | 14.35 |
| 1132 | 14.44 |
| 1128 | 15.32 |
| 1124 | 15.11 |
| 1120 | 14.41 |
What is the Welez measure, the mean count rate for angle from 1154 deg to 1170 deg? 14.5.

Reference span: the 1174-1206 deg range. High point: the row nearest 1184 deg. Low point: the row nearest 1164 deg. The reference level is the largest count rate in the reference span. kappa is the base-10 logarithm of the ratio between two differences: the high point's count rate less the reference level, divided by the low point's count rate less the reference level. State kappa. -0.12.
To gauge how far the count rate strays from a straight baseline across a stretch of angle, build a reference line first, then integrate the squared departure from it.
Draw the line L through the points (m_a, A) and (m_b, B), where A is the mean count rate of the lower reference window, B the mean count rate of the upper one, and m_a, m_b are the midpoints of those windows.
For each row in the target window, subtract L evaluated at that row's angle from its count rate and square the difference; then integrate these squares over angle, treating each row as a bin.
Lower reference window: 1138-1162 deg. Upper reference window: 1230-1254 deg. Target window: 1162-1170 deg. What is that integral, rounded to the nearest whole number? 3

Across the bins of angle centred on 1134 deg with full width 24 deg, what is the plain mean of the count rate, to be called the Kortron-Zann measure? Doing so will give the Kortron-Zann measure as 14.6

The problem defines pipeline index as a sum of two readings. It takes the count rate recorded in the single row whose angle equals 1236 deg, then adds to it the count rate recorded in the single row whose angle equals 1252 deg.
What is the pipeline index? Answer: 35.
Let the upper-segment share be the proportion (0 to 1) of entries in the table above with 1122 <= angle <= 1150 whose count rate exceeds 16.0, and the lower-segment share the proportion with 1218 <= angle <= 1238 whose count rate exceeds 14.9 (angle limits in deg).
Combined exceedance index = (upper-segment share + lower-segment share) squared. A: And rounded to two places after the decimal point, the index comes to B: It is 1.00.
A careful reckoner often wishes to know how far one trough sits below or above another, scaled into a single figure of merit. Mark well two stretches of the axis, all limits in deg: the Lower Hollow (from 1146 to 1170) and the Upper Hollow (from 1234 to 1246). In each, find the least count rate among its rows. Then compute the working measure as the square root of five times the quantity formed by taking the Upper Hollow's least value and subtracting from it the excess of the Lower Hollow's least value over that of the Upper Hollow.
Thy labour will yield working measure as 9.48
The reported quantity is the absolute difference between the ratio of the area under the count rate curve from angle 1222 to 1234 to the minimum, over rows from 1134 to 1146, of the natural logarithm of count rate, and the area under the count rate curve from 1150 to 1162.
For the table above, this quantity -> 88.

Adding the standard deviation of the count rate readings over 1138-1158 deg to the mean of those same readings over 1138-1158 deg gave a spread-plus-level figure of 14.8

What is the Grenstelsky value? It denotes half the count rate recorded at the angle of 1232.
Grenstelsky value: 9.0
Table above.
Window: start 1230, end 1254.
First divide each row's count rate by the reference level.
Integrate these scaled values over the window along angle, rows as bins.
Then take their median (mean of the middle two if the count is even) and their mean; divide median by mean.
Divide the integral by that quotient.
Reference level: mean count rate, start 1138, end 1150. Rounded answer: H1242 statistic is 28.3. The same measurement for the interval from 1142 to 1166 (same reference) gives 23.9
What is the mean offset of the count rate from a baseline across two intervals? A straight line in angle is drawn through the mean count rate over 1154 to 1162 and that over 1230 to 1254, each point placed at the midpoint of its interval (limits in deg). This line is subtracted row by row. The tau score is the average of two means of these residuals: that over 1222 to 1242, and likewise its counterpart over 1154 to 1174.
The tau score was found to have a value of 0.4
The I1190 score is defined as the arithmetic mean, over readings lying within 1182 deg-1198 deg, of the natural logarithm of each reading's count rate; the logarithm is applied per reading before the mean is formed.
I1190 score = 2.69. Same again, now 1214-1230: 2.98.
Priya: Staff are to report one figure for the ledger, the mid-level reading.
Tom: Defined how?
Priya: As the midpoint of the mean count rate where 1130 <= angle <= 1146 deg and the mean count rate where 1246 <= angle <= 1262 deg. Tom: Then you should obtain 15.7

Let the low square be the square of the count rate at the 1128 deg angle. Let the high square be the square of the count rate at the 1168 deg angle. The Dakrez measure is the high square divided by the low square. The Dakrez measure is 0.84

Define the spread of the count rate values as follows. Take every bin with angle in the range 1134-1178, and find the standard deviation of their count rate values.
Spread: 0.5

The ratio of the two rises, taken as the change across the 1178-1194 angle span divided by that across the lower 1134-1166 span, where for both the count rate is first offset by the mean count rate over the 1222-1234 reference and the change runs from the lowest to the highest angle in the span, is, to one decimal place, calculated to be -0.1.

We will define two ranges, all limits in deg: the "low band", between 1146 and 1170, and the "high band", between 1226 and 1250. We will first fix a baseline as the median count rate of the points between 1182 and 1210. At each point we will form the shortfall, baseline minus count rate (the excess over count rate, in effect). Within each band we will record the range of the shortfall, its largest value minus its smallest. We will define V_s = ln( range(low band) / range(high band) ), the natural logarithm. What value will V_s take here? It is -1.1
